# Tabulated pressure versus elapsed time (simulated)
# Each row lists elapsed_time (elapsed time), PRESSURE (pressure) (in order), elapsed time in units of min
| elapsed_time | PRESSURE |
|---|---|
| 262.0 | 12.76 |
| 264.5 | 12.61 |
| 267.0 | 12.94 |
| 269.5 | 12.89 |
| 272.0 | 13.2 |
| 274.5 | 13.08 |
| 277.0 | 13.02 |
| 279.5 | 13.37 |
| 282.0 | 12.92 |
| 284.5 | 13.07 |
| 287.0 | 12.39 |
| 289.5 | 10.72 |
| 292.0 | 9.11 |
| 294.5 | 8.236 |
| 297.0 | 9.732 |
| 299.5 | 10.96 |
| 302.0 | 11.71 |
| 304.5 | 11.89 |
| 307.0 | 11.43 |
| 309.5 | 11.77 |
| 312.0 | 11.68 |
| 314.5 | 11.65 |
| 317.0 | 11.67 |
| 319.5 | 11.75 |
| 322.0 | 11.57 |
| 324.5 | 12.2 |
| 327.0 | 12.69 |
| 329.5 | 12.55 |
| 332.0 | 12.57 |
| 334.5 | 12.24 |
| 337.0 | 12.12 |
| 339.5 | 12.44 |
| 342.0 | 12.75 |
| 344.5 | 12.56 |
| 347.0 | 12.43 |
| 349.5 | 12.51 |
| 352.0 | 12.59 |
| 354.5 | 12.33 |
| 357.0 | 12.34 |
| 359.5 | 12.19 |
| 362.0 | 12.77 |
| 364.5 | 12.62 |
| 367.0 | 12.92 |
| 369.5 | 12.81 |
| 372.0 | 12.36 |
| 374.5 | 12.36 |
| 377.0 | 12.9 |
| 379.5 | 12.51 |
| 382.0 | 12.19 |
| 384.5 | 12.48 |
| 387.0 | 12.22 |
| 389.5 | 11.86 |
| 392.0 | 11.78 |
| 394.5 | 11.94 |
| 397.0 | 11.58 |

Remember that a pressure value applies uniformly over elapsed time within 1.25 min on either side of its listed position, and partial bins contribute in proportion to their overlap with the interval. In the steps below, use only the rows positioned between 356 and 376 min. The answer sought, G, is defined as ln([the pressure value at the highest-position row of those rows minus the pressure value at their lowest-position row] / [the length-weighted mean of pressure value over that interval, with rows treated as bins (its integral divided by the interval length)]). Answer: -6.4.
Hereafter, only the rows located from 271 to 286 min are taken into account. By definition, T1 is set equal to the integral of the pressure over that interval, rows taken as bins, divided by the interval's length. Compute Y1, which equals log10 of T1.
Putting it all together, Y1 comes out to 1.12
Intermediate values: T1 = 13.1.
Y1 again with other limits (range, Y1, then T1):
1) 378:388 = 1.09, 12.4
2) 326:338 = 1.09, 12.4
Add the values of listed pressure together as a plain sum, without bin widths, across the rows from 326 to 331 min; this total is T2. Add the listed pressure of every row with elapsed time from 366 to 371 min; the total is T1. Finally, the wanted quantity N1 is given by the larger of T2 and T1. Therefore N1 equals 25.7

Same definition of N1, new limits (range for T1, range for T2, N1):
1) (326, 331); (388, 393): 25.2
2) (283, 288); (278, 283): 26.3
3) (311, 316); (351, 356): 24.9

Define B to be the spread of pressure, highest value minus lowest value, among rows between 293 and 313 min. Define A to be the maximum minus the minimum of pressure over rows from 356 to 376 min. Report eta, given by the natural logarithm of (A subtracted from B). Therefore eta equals 1.1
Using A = 0.73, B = 4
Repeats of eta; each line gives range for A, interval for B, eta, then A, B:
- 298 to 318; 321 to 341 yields -1.7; 0.93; 1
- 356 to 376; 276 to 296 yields 1.5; 0.73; 5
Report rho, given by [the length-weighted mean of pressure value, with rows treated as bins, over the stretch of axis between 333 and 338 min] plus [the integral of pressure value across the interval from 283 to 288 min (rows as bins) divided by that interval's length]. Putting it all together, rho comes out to 25.0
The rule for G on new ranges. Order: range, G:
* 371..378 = -3.1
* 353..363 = -3.3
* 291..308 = -1.5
